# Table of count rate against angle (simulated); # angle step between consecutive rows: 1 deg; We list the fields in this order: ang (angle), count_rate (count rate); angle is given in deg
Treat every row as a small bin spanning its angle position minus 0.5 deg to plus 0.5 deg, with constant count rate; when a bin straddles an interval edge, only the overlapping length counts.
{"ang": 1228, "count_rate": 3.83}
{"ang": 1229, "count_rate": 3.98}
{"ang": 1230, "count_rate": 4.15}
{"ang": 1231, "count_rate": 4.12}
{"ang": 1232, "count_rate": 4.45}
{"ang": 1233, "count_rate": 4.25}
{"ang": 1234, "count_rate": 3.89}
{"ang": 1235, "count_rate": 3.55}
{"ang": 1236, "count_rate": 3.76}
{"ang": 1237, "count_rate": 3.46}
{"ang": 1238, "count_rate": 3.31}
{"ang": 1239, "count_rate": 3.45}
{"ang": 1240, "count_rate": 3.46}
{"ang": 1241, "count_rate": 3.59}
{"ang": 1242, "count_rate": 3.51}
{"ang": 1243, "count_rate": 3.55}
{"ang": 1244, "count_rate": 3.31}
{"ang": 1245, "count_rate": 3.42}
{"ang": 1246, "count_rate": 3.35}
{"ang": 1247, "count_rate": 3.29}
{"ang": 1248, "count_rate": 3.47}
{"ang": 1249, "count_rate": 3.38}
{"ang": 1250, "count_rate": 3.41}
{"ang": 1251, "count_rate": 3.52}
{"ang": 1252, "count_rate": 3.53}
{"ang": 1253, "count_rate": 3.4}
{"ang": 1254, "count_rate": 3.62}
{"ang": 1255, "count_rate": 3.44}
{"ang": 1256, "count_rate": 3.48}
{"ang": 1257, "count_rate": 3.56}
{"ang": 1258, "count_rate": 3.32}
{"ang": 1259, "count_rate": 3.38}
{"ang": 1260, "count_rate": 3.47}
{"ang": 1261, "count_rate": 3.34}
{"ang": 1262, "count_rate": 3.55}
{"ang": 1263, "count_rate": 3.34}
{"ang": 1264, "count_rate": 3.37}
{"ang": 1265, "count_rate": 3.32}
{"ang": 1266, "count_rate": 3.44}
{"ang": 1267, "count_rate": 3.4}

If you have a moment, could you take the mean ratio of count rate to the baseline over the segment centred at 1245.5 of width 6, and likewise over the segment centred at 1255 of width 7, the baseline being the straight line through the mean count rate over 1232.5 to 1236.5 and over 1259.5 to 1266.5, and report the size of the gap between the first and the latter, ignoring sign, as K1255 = 0.063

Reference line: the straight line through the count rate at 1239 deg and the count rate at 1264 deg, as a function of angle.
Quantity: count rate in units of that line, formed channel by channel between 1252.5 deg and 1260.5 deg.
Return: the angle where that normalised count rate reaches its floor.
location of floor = 1258 deg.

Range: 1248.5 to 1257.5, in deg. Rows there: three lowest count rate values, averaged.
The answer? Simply 3.40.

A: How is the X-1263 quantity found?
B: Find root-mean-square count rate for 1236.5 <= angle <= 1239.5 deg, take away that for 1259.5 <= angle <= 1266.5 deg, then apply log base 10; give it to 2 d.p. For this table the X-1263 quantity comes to -2.67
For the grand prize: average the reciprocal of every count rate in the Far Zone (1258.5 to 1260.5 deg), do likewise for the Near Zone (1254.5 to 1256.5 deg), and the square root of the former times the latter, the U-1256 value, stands 0.291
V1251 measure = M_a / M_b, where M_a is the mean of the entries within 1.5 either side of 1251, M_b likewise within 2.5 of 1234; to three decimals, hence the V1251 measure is 0.876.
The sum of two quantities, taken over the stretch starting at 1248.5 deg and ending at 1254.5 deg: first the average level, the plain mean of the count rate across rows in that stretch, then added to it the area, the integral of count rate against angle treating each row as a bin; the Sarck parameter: 24.3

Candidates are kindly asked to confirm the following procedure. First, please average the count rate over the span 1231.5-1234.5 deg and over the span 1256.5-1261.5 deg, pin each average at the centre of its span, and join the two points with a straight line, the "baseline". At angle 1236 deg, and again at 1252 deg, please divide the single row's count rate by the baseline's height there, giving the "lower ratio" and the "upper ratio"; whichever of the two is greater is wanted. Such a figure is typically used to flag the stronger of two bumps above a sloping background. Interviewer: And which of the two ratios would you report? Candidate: 0.97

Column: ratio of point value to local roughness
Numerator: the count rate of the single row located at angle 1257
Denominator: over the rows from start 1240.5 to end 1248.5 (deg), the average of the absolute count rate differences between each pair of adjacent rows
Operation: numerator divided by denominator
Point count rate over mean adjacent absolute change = 32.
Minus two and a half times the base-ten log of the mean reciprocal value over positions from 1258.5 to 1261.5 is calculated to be 1.33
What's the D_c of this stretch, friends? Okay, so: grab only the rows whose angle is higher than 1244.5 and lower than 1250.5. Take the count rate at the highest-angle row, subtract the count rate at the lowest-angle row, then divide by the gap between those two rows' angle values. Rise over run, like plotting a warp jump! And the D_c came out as 0.00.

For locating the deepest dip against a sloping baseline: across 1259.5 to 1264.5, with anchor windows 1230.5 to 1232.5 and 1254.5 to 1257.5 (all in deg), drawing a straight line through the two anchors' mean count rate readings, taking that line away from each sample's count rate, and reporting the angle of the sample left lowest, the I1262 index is 1261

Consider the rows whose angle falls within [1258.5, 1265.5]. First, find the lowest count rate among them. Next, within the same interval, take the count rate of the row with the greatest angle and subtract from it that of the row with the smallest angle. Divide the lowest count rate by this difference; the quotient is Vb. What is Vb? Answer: -55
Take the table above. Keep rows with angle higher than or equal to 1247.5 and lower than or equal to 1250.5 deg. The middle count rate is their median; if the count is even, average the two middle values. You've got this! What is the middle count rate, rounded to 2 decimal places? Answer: 3.41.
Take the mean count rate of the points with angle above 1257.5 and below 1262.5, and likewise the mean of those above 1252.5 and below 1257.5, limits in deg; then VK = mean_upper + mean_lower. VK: 6.91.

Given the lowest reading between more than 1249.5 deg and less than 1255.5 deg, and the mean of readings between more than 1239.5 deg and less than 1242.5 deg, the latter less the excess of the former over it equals 3.64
